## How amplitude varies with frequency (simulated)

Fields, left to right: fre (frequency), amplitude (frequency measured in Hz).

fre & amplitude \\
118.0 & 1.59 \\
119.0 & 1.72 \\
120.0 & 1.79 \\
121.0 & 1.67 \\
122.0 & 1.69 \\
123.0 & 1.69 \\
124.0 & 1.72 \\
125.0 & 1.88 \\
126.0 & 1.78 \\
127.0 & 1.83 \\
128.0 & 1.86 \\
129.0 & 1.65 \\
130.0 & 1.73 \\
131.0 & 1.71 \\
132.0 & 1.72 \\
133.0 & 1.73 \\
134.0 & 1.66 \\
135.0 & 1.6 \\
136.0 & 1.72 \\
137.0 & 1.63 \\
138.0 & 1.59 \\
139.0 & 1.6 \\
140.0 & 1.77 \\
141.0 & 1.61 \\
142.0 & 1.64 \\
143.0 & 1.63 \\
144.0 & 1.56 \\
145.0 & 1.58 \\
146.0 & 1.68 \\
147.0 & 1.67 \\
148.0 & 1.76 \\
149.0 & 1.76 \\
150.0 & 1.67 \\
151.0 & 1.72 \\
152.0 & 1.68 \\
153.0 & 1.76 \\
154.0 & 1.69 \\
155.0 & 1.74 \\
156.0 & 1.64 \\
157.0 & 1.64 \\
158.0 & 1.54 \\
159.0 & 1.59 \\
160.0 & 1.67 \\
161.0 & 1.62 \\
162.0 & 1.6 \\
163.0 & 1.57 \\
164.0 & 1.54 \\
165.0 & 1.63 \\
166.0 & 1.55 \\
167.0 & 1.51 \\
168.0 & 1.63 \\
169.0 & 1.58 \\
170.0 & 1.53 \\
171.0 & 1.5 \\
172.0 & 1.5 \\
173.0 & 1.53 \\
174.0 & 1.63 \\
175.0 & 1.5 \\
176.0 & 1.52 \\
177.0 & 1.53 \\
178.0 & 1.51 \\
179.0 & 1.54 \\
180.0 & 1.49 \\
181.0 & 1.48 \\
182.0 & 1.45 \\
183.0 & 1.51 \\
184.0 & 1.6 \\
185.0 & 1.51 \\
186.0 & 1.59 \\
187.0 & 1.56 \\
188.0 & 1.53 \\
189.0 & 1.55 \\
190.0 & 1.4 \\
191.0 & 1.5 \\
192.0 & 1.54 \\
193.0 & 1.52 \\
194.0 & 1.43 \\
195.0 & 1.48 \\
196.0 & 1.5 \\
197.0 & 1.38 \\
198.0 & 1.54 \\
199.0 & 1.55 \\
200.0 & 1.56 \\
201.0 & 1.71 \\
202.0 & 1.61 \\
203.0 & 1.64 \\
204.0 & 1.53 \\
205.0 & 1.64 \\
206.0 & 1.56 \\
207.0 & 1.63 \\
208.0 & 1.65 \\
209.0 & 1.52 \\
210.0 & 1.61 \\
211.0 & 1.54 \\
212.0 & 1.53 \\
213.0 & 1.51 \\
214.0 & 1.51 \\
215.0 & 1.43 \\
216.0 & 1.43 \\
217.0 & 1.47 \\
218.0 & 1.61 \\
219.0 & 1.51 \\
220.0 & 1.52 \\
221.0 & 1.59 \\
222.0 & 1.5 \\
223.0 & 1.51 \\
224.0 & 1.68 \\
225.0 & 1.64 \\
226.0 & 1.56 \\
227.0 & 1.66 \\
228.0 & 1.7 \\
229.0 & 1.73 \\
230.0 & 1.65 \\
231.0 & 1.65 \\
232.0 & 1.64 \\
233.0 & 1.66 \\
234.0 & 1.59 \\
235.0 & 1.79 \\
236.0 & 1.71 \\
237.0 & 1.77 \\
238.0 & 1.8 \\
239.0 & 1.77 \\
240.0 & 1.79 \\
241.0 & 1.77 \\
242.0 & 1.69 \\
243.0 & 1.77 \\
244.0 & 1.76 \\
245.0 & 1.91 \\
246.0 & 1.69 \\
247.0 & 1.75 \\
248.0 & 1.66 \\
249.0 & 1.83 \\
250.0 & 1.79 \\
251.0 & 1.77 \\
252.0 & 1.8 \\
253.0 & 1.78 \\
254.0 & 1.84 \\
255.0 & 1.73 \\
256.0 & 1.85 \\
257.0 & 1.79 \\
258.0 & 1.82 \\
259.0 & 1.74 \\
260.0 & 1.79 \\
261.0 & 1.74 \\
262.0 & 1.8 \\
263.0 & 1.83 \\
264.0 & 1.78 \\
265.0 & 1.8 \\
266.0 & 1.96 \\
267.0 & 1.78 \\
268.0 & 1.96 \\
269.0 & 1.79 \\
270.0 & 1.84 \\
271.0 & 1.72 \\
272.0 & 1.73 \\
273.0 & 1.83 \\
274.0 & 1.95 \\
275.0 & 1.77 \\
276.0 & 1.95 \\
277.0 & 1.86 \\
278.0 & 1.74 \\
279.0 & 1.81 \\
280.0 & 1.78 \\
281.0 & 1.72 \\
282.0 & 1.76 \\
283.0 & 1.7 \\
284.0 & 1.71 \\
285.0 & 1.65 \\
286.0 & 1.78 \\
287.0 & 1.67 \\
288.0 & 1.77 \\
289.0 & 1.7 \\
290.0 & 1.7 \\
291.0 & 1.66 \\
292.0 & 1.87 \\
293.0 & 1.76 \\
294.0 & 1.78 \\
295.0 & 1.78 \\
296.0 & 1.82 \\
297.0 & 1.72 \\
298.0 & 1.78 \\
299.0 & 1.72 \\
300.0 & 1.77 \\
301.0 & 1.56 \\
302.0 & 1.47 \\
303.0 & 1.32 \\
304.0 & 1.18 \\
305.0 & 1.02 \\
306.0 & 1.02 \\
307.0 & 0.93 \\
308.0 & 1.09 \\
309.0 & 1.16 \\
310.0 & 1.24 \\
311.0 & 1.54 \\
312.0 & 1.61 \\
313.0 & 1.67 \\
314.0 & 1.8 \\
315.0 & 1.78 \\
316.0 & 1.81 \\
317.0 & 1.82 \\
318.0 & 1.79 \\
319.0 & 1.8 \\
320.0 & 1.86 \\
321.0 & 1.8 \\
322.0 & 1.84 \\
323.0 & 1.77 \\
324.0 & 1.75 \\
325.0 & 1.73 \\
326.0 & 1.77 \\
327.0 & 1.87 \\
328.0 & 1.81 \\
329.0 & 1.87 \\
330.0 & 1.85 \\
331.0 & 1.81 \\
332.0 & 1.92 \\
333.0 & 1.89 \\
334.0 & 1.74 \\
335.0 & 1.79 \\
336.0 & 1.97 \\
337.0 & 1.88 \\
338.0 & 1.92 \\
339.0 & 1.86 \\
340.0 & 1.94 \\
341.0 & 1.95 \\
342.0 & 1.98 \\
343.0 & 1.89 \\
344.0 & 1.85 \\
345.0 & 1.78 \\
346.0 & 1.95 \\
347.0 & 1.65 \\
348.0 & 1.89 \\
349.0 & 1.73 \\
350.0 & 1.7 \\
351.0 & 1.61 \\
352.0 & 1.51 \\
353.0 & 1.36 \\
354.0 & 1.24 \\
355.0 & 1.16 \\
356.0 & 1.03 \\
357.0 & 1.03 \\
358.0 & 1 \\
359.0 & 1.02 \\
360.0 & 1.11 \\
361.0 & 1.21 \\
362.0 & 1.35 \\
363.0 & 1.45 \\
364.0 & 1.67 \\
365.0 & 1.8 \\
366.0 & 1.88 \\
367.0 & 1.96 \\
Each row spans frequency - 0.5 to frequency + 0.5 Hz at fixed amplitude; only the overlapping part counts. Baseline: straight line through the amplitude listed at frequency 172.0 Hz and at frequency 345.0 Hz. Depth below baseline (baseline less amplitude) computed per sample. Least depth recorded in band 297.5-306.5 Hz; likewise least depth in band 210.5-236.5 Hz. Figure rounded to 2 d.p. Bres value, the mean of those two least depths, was -0.13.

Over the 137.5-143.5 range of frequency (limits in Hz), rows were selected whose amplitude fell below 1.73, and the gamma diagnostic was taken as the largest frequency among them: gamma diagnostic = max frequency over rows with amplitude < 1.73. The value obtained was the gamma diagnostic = 143.0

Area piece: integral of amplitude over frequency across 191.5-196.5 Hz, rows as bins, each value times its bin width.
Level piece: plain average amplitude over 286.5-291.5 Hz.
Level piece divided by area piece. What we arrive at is 0.23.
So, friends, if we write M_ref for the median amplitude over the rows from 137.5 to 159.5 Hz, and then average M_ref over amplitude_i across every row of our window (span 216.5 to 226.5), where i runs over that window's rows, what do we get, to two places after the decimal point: 1.06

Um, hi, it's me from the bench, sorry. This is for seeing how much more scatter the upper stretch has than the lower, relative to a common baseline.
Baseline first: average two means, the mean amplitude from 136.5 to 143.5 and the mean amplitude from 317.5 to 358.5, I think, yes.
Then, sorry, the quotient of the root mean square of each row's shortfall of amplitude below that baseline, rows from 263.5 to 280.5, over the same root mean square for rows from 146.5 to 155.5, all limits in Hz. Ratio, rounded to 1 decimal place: 3.2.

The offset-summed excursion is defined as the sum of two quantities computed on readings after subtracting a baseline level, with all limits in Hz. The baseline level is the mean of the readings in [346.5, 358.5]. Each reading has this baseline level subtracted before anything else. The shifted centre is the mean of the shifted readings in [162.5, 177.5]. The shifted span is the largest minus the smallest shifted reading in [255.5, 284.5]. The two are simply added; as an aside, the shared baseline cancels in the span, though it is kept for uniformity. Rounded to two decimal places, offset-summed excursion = 0.40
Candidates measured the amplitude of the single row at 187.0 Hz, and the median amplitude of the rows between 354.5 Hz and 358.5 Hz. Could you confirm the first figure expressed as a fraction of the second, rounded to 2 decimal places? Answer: 1.51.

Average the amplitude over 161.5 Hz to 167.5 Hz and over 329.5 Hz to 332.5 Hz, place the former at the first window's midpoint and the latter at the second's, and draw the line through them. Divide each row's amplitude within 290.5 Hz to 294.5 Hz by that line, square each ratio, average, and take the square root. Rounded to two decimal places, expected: 0.99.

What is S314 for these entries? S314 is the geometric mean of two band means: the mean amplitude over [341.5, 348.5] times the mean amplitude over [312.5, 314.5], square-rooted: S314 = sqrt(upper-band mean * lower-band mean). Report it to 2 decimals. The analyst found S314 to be 1.79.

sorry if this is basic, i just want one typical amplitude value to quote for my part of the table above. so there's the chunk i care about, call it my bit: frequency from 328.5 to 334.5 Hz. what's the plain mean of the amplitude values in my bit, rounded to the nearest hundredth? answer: 1.85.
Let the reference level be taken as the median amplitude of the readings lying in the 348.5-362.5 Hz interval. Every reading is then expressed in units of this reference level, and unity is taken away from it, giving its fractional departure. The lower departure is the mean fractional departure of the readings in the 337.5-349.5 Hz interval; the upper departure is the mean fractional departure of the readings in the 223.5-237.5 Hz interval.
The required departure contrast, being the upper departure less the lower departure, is -0.16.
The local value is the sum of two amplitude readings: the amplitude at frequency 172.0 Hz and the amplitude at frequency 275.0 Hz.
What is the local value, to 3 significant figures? 3.27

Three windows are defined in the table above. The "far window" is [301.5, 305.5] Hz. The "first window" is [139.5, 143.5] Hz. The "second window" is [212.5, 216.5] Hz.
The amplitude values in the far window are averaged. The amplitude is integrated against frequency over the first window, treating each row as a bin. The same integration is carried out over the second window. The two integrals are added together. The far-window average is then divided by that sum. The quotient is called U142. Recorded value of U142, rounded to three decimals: 0.100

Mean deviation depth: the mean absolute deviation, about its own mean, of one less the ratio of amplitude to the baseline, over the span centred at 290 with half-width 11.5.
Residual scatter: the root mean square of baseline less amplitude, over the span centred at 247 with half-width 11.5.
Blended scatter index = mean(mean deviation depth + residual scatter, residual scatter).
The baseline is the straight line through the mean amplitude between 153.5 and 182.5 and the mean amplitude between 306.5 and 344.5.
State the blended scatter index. 0.146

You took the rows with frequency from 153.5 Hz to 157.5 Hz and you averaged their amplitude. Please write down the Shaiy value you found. 1.68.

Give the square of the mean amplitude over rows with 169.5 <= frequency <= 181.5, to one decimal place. 2.3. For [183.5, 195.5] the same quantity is 2.3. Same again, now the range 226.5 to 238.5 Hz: 2.9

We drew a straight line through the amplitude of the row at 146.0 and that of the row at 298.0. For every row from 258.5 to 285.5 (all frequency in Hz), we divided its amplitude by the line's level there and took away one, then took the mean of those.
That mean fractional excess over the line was 0.019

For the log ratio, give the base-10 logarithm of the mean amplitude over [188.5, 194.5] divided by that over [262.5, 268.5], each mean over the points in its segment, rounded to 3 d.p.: -0.094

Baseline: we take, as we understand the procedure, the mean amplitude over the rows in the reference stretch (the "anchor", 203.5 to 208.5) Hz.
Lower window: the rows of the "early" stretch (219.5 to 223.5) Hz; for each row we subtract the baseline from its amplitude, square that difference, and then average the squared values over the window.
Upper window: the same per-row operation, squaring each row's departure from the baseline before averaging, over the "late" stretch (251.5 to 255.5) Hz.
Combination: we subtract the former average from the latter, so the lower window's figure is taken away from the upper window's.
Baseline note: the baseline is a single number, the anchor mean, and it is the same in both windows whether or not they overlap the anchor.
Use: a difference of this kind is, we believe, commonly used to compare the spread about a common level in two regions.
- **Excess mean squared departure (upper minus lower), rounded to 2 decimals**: 0.03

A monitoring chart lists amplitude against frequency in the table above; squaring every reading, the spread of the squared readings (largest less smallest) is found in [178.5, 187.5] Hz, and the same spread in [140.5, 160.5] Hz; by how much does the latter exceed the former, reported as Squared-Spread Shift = 0.27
